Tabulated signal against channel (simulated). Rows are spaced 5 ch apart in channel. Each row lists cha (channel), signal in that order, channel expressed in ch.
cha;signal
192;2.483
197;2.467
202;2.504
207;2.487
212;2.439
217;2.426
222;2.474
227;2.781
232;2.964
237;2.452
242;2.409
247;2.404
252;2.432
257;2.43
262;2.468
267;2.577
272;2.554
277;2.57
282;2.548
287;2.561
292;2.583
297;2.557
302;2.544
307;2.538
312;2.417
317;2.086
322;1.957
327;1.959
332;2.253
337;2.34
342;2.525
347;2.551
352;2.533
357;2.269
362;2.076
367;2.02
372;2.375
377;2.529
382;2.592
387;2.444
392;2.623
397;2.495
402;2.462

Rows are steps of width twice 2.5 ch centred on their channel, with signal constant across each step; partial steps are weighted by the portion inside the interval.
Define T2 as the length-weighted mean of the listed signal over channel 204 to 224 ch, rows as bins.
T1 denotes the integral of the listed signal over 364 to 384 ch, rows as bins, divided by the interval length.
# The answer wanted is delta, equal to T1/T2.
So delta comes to 0.96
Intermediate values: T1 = 2.37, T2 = 2.5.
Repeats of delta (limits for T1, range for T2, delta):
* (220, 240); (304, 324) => 1.18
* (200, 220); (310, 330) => 1.17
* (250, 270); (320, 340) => 1.16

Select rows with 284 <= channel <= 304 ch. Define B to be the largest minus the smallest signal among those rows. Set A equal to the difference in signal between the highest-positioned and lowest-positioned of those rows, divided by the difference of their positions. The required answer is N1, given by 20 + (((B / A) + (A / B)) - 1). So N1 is -15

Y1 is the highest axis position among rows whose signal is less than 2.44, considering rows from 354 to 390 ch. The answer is 372 ch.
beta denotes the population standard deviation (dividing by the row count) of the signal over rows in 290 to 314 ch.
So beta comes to 0.06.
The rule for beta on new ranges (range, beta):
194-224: 0.03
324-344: 0.20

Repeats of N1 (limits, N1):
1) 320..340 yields 34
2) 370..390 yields 66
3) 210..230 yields 35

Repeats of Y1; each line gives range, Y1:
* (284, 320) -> 317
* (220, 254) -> 252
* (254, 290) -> 257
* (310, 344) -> 337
